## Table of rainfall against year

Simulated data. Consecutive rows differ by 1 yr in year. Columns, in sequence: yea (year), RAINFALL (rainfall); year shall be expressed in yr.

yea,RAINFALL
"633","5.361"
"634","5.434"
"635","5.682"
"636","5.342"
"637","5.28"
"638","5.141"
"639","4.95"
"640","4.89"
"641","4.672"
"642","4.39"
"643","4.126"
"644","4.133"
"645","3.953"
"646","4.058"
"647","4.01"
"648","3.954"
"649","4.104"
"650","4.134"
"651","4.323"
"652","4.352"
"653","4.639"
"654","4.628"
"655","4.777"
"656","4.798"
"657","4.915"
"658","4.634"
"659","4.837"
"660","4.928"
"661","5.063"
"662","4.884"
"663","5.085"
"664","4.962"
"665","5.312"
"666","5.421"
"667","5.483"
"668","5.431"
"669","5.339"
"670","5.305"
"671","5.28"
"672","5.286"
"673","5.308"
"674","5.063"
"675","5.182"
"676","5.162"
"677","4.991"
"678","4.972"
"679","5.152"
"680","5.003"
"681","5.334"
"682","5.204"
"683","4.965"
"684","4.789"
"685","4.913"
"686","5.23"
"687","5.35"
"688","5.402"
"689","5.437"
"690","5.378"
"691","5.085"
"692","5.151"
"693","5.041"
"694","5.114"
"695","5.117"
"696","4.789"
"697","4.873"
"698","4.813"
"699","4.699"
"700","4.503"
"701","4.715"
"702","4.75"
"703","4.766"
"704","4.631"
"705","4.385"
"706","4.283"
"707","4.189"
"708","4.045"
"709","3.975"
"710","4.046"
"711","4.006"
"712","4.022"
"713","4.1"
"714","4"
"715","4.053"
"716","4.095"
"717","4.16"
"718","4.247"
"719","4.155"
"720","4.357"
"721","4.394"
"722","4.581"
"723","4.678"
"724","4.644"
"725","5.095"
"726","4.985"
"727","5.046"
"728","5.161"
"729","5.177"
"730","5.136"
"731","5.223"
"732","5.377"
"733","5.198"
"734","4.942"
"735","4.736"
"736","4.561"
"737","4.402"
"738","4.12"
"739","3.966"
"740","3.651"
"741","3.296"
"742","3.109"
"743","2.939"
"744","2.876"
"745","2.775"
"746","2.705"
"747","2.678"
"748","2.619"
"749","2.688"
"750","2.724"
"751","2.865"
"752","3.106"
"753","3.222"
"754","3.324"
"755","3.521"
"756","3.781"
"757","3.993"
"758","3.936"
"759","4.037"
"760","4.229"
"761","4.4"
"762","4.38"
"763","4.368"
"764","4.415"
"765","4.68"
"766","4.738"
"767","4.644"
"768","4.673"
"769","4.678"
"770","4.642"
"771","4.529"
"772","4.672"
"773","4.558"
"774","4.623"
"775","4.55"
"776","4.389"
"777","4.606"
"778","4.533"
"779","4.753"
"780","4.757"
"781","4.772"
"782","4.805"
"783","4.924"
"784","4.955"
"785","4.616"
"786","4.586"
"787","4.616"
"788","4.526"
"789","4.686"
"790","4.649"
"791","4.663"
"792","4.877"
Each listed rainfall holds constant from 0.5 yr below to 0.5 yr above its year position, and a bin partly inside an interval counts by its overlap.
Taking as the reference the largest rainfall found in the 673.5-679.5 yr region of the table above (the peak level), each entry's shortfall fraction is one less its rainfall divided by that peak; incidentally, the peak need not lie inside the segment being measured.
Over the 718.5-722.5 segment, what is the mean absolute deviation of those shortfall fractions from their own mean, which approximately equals 0.022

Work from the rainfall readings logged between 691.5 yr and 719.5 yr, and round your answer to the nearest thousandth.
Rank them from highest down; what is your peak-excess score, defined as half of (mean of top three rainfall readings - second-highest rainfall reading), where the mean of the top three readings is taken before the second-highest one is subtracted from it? 0.005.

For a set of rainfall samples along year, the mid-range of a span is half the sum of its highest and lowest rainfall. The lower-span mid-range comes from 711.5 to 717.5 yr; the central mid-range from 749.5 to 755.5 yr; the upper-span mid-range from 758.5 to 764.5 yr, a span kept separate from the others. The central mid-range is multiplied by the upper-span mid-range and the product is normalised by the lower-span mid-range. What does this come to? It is 3.23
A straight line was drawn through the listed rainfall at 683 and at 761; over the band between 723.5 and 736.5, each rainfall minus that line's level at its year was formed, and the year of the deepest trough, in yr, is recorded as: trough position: 724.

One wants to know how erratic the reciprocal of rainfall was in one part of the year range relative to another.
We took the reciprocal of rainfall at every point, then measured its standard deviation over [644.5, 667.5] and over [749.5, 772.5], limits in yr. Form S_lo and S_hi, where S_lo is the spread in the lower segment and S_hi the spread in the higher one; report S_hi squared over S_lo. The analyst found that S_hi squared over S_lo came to 0.10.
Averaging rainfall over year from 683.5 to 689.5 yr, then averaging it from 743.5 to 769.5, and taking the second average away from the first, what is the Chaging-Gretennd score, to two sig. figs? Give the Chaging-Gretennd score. 1.5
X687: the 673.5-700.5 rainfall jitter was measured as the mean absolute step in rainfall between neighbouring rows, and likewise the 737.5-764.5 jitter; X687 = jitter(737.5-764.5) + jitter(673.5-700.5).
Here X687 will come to 0.271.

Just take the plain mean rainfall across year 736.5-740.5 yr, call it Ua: 4.03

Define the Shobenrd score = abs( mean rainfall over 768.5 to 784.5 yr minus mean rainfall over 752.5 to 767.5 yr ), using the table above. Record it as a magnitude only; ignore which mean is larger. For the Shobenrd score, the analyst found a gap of 0.56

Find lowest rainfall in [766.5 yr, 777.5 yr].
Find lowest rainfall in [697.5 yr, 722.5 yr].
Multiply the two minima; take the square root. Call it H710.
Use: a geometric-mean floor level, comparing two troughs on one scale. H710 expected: 4.18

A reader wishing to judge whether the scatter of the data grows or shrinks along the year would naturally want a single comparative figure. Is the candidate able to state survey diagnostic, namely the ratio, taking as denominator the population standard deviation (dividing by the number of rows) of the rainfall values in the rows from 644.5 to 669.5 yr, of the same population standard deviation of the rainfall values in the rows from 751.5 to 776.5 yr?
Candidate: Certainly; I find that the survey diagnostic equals 1.0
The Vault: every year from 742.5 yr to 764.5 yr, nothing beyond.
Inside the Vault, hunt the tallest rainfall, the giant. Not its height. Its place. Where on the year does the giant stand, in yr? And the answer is 764 yr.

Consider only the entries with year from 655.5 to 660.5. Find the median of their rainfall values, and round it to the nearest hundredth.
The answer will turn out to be 4.84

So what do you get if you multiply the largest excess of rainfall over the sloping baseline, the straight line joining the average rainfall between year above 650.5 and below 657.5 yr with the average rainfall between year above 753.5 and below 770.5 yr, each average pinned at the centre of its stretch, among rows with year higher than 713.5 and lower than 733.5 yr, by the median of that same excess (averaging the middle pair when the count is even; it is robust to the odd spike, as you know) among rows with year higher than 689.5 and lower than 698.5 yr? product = 0.59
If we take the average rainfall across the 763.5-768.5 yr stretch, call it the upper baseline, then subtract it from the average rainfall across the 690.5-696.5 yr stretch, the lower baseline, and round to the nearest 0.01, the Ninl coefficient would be 0.42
